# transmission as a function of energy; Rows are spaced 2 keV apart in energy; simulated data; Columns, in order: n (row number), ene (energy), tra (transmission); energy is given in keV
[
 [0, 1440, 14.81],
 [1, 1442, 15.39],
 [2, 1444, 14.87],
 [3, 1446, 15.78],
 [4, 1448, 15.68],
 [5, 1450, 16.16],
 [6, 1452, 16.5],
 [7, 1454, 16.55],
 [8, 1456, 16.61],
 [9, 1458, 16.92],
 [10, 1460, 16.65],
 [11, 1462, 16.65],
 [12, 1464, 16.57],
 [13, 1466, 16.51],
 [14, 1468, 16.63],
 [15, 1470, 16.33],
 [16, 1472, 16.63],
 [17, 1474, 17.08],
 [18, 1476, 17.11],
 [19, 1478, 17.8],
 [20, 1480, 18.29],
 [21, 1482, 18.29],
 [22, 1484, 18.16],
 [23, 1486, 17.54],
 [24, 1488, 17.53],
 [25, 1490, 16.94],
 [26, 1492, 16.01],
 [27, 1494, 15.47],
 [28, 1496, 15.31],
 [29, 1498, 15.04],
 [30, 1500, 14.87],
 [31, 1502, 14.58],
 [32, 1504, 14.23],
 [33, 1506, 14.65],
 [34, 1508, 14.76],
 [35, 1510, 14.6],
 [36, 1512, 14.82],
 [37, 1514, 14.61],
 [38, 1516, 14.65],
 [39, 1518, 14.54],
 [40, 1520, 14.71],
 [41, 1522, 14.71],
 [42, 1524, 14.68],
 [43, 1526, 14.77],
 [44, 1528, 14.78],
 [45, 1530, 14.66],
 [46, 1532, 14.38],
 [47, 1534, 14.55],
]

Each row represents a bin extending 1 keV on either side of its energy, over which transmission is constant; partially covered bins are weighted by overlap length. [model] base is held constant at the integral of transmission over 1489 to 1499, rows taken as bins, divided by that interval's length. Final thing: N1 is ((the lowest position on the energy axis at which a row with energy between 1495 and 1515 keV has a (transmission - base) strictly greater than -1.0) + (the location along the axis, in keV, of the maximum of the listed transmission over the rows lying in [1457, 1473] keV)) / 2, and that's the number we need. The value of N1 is 1477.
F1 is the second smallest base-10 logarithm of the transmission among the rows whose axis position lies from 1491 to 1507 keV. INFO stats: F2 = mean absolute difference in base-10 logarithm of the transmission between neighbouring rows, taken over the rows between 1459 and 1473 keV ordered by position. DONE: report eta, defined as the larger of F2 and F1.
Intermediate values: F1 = 1.16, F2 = 0.004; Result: 1.16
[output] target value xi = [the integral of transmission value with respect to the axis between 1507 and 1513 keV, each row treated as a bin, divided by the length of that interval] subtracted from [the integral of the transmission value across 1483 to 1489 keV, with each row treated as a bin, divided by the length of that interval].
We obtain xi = 3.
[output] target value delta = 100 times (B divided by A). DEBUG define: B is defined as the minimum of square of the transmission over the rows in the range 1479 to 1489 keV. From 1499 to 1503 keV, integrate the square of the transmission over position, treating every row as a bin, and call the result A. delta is 35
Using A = 867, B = 307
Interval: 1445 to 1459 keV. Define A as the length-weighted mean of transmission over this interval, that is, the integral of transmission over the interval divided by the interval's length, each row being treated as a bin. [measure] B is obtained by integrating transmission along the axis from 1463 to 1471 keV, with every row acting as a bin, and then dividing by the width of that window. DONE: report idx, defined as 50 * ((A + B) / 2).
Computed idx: 821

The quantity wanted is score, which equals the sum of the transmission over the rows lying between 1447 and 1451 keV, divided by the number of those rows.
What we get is 15.9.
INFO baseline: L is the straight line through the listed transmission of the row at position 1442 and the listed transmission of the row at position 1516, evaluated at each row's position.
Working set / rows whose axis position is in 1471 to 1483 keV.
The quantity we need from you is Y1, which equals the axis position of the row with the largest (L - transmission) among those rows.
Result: 1472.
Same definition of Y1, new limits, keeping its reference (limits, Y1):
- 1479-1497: 1496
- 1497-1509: 1504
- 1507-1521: 1510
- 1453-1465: 1454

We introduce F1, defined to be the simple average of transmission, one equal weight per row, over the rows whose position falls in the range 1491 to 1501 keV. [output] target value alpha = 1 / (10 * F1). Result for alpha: 0.0065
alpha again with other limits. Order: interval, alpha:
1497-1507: 0.0068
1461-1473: 0.0060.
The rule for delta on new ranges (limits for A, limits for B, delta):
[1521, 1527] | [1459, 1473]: 21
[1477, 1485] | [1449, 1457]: 10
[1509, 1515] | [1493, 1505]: 16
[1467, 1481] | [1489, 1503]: 5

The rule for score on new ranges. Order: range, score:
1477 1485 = 18.1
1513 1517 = 14.6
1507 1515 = 14.7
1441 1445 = 15.1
